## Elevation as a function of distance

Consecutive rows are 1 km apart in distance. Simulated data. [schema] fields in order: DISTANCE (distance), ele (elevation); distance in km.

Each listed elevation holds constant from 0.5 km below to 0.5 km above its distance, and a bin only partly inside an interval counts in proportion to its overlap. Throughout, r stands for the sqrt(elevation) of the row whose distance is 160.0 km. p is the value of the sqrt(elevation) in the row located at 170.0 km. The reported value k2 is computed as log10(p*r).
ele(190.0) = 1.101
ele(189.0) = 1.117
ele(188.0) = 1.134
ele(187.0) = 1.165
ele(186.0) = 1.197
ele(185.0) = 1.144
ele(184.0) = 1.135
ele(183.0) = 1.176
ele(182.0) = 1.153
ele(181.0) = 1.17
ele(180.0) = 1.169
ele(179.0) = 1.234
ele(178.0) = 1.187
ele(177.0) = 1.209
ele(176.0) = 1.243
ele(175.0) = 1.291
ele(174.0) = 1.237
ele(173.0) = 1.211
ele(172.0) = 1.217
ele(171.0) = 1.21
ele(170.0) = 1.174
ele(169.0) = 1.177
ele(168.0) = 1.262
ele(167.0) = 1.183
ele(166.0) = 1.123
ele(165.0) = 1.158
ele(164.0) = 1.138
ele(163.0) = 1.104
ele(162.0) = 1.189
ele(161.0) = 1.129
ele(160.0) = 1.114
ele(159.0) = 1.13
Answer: 0.0583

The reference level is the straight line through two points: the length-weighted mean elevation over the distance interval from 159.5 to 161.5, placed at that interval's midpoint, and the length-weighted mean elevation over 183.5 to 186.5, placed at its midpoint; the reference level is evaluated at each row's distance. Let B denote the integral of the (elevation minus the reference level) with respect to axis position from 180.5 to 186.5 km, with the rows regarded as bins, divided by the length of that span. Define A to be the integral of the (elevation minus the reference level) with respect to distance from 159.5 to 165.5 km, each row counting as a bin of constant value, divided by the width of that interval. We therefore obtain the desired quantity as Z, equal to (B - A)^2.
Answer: 0.000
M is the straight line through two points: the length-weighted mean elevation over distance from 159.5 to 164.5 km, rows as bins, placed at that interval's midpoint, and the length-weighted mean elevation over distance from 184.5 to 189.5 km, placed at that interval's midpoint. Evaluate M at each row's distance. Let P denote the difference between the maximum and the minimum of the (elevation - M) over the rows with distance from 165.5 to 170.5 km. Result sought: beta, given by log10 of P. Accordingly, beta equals -0.86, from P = 0.14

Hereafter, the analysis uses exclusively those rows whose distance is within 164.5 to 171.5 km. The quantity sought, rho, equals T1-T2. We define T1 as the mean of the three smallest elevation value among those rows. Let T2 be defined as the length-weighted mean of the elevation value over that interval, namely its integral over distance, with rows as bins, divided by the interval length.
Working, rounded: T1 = 1.152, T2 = 1.18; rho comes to -0.0322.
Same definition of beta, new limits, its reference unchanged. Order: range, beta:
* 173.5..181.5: -0.90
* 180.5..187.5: -1.22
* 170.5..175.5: -1.10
